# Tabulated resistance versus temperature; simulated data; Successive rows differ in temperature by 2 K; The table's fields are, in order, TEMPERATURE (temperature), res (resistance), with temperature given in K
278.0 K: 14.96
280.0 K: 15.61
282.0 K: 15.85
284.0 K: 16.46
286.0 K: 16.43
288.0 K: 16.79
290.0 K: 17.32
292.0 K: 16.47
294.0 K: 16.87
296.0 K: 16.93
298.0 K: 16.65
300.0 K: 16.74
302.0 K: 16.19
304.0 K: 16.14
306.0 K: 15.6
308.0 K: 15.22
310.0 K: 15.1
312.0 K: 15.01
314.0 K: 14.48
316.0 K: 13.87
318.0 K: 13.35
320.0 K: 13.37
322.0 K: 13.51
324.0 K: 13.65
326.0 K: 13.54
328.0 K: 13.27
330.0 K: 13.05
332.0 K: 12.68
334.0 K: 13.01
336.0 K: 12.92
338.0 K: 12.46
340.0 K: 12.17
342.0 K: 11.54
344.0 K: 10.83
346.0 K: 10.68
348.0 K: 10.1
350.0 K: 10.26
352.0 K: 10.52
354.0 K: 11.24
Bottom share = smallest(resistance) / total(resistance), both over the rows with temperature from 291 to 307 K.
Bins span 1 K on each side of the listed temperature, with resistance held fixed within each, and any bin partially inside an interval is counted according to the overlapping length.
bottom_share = 0.119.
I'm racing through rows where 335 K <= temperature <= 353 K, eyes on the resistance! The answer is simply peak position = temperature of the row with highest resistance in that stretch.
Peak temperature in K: 336.0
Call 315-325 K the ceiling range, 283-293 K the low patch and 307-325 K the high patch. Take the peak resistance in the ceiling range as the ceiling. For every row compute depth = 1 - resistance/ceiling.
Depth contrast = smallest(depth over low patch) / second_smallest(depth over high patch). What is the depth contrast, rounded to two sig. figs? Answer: 2.8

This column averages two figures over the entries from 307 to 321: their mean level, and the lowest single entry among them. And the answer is 14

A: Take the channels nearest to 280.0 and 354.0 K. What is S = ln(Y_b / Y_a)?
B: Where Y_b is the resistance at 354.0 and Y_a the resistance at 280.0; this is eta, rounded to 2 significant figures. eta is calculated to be -0.33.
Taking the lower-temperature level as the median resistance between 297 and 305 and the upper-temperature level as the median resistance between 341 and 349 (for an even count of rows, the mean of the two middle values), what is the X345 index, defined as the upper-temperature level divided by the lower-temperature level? 0.655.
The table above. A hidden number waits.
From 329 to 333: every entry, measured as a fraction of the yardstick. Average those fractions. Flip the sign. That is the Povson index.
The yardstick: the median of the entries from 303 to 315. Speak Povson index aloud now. -0.85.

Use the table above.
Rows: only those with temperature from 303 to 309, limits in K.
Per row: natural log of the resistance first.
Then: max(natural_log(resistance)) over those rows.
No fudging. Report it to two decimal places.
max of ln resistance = 2.78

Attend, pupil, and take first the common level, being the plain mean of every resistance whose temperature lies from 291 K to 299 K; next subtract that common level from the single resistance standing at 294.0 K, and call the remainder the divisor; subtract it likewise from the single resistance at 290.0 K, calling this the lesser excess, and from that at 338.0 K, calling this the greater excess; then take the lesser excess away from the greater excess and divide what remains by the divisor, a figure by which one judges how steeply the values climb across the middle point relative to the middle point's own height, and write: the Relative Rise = -35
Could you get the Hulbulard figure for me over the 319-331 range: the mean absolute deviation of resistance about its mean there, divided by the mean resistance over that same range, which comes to 0.013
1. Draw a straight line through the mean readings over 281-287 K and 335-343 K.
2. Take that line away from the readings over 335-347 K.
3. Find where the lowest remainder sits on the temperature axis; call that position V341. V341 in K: 346.0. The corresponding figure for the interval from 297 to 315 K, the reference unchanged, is 314.0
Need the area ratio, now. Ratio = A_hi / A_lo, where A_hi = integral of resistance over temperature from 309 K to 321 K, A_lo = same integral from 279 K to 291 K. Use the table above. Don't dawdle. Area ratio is 0.87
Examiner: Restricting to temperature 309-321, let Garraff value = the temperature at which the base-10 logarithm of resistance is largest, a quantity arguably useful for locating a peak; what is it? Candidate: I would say 310.0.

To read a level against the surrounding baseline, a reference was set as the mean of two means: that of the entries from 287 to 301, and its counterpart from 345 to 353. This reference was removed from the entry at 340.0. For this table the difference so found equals -1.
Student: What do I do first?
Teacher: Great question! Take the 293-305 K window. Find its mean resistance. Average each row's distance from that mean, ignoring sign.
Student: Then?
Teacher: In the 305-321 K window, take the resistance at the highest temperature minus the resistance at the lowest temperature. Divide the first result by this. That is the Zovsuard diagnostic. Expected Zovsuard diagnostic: -0.13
